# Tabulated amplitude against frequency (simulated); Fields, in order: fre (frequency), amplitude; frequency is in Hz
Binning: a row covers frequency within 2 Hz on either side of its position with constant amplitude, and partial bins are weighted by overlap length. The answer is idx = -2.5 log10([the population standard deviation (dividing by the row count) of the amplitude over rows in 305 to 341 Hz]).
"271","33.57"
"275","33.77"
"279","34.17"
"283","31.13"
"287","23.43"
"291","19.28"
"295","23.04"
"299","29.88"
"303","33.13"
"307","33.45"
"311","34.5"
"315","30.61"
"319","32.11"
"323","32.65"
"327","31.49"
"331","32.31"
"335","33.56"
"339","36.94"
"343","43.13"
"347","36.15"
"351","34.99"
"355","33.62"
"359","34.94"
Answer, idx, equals -0.6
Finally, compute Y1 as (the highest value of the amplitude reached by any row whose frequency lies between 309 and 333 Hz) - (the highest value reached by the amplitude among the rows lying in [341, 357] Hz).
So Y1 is -9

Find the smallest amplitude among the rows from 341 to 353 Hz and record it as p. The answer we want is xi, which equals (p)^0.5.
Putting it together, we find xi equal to 5.92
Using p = 34.99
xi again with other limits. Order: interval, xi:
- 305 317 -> 5.53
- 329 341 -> 5.68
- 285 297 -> 4.39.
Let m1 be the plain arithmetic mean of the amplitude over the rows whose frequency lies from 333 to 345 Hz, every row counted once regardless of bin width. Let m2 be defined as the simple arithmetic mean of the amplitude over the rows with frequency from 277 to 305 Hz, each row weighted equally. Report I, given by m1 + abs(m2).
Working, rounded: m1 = 37.9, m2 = 27.7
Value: 65.6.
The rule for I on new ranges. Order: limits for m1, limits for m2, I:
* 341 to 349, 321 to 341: 73.0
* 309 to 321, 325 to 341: 66.0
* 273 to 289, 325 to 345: 66.1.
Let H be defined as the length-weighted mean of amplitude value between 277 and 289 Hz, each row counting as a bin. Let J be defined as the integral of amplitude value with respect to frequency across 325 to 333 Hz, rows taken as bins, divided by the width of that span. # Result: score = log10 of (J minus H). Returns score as 0.4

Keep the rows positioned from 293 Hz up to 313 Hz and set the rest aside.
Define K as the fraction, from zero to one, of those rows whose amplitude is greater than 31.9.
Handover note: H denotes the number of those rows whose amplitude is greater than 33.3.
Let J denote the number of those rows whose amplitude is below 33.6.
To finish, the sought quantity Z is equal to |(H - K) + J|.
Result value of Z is 5.4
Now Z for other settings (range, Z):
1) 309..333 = 5.3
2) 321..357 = 9.1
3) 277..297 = 4.8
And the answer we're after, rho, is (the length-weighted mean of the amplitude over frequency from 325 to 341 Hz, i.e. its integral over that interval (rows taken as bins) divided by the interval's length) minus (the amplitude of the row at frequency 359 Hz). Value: -1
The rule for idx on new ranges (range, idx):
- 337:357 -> -1.3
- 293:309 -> -1.6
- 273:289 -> -1.6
